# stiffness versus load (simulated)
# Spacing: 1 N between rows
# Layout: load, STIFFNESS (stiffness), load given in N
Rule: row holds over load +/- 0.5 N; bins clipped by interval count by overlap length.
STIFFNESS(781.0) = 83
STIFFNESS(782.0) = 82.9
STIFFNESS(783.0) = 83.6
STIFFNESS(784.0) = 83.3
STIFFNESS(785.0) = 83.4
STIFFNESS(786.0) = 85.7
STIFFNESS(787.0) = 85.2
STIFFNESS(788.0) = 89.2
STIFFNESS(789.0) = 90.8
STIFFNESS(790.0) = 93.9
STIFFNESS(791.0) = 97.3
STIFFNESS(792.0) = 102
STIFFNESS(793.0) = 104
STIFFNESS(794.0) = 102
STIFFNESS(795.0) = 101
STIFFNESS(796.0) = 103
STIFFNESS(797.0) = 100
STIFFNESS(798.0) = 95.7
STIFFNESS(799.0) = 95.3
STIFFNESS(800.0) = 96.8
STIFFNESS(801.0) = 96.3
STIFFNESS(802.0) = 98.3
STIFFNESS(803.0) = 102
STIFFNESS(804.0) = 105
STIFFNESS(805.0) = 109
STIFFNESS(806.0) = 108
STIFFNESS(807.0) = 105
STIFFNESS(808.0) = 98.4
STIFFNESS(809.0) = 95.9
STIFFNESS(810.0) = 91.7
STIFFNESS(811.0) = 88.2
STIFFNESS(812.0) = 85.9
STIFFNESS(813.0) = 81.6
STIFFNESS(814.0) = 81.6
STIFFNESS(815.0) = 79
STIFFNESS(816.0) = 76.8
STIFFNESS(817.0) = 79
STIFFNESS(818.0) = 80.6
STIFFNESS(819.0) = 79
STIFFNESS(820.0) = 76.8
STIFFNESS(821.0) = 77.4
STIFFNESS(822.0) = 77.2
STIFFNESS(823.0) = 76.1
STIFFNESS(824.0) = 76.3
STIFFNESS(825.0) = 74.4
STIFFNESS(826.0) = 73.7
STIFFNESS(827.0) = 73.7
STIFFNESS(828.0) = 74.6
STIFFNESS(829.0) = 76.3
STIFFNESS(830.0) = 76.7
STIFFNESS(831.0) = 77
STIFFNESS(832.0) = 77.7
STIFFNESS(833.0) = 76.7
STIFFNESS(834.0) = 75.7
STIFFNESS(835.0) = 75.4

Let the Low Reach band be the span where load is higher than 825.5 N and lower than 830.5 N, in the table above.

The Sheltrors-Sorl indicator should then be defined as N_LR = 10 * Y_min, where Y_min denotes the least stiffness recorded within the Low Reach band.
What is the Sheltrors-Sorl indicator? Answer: 737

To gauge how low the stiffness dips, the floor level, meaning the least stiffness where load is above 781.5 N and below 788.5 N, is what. 82.9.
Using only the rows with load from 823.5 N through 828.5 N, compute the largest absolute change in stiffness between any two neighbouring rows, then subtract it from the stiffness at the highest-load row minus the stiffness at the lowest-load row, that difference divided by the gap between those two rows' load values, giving -2.3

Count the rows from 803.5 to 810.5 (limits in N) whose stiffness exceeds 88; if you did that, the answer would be 7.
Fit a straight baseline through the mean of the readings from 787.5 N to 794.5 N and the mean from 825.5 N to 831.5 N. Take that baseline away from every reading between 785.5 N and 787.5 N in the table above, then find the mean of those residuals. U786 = -14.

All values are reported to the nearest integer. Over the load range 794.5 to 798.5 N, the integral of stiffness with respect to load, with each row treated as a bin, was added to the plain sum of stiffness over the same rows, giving 799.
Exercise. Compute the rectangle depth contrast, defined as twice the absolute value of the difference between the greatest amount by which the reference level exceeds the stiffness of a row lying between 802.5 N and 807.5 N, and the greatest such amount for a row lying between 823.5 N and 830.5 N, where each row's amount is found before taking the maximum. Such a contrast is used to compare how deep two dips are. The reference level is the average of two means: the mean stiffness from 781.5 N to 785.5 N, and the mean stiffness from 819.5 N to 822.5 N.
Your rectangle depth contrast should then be 57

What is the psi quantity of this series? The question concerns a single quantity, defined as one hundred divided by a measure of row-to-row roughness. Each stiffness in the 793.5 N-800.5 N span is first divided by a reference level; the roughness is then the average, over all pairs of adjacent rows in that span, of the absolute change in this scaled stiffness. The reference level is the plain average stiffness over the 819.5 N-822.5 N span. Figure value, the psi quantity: 3793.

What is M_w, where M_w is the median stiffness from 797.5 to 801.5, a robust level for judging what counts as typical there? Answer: 96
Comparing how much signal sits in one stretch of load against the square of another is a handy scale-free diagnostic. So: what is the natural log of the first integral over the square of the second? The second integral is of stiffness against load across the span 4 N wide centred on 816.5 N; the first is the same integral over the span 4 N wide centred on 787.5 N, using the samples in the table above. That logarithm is -5.65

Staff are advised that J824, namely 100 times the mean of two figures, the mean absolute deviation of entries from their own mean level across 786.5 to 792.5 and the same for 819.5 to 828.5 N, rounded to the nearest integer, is 299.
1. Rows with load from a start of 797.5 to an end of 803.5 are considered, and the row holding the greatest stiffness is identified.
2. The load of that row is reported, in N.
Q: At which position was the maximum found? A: 803.0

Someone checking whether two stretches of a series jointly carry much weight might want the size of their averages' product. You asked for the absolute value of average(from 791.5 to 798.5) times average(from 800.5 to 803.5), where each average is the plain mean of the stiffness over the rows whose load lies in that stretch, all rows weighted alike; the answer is 9995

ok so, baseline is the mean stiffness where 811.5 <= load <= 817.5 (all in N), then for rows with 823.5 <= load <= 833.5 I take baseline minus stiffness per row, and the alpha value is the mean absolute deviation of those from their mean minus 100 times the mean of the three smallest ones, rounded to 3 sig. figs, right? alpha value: -350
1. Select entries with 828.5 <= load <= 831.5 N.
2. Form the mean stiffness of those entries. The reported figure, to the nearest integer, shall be 77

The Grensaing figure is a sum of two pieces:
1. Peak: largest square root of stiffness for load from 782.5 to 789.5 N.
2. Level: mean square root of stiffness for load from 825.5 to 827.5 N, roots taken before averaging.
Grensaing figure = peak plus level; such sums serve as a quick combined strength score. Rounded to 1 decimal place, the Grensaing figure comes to 18.1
